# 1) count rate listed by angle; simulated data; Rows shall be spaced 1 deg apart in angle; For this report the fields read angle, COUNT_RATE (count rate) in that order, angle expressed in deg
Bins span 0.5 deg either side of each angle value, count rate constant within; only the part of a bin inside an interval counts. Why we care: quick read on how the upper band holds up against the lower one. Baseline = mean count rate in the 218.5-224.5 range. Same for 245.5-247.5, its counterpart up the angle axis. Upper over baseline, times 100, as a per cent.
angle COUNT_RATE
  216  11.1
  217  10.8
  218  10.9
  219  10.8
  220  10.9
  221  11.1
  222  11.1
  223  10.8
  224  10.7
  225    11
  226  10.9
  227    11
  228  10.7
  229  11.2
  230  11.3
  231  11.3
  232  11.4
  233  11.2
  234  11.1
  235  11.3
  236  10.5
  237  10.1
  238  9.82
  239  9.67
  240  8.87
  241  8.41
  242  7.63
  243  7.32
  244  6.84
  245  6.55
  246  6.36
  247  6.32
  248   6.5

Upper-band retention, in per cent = 58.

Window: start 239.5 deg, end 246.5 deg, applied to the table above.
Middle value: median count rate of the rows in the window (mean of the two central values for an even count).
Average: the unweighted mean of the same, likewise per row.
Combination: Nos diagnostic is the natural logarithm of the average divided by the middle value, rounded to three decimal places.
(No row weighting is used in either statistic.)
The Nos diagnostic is 0.014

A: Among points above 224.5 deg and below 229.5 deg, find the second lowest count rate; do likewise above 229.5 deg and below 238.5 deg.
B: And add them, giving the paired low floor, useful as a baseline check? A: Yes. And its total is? 21.0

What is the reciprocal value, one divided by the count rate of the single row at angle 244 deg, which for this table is 0.146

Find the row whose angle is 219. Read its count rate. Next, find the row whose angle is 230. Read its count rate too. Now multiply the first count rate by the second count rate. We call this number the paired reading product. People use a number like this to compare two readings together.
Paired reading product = 122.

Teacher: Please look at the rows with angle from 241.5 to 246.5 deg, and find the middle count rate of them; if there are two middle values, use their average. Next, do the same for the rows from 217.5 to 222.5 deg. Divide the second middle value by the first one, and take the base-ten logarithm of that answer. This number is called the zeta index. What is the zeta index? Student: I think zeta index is 0.20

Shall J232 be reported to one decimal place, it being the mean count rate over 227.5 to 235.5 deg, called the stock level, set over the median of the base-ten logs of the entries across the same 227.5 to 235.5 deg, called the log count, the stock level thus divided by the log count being 10.6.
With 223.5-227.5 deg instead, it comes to 10.5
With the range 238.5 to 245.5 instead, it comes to 8.9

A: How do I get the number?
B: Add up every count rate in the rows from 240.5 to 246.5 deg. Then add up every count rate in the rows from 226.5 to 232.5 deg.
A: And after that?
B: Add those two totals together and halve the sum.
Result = 55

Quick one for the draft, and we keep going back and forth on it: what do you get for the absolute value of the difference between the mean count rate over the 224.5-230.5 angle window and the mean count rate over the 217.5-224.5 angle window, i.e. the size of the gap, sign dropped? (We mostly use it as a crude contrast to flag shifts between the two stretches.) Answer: 0.12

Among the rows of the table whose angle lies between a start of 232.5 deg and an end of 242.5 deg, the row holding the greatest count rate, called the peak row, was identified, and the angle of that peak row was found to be 235 deg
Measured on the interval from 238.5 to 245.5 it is 239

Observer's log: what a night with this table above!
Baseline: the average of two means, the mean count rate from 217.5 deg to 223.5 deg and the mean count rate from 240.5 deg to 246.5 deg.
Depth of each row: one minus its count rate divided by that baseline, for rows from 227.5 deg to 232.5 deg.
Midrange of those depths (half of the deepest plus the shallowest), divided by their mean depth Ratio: 0.94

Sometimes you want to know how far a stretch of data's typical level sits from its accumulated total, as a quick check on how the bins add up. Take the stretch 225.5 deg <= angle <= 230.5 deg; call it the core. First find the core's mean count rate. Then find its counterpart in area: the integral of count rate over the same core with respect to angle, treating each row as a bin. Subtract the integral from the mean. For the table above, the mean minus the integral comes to -44.1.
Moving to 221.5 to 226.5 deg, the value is -43.6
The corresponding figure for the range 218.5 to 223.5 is -43.8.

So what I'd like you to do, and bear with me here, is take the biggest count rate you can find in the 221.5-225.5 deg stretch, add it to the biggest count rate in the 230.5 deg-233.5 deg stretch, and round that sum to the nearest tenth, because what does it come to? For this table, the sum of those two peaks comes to 22.5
